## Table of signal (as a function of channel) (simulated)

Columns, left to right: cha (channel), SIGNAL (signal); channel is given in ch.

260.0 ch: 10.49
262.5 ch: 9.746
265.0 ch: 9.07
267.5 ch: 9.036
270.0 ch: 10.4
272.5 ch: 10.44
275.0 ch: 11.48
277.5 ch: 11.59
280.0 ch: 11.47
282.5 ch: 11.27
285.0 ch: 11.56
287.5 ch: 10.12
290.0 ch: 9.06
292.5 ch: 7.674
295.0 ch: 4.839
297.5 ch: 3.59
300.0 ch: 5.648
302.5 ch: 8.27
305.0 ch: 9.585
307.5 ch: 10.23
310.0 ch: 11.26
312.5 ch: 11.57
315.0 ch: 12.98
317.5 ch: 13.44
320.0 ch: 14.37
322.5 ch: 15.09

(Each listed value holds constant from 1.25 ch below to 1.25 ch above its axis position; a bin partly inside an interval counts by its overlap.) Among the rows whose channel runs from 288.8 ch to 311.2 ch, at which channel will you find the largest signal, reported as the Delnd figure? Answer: 310.0 ch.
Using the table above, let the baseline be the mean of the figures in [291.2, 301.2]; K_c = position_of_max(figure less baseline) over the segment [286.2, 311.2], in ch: 310.0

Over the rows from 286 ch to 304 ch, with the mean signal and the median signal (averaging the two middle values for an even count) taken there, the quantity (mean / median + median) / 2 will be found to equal 4.3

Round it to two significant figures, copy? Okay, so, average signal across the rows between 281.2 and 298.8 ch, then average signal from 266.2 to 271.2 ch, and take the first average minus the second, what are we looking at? -1.4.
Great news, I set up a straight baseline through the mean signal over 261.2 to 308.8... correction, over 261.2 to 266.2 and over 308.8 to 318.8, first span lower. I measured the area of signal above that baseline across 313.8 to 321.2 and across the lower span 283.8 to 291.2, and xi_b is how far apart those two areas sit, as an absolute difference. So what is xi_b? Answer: 12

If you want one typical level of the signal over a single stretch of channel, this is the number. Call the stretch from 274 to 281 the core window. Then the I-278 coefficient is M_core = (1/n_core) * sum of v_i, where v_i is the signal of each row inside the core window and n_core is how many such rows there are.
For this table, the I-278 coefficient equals 11.5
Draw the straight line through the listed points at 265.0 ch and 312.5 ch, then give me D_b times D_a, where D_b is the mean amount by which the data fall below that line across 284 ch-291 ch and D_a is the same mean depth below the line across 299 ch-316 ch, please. 0.0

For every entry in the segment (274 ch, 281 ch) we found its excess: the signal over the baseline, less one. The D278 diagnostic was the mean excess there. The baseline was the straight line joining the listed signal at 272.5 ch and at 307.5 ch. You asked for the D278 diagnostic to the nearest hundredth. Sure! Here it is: 0.11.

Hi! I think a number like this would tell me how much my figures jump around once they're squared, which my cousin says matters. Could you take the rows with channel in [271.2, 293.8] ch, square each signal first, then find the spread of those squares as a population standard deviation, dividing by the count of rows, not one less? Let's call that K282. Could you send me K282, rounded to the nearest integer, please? 25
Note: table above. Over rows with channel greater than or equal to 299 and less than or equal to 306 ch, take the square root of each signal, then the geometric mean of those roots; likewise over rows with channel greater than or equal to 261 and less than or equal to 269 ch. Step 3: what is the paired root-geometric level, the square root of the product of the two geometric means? 2.9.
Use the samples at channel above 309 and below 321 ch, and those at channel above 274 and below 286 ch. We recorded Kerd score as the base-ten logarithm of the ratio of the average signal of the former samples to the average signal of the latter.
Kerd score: 0.045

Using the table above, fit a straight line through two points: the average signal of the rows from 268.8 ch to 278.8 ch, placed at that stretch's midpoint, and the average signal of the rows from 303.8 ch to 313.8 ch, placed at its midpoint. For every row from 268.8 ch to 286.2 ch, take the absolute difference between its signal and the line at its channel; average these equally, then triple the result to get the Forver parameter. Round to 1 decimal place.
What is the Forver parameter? 1.7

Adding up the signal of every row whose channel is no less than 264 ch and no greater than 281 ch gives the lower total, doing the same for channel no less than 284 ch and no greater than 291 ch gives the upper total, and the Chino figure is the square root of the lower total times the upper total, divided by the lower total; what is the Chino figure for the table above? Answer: 0.65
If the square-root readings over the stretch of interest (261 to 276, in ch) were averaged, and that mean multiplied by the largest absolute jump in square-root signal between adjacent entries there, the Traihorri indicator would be 0.69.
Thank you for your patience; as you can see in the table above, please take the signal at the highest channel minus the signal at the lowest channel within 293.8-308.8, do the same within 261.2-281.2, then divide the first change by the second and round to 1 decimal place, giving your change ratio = 3.1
